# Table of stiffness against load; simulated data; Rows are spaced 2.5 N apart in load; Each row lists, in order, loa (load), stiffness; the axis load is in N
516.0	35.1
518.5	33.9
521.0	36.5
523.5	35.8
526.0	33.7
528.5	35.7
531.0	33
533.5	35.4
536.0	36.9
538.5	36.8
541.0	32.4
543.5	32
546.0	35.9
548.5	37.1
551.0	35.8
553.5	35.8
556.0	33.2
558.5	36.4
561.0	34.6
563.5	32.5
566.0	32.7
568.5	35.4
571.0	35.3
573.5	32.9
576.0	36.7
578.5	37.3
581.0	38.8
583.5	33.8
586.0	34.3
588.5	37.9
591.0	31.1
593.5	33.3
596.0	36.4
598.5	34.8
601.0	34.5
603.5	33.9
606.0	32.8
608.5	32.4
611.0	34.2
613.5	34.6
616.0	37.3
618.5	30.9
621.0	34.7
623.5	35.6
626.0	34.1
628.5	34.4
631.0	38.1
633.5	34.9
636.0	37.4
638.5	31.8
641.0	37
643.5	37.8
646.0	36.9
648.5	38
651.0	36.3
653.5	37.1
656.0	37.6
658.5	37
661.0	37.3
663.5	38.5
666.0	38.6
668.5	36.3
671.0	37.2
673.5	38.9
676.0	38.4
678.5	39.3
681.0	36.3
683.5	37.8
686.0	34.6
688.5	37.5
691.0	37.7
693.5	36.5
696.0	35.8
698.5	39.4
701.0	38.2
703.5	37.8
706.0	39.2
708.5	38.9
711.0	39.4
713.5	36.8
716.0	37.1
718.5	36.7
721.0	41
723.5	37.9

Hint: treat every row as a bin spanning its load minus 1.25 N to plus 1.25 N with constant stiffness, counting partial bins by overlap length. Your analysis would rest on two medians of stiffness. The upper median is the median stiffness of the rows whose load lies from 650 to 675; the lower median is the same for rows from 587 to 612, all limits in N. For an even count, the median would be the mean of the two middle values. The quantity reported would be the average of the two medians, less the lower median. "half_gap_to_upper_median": 1.6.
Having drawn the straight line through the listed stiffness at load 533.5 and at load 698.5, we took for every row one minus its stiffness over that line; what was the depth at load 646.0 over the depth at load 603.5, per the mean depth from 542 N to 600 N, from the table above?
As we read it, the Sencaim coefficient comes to 10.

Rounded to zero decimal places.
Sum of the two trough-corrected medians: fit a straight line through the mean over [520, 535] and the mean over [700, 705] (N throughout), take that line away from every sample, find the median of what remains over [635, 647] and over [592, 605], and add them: -2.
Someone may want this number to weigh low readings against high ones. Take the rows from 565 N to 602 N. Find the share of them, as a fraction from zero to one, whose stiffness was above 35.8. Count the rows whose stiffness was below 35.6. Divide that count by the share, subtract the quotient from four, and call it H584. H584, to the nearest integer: -26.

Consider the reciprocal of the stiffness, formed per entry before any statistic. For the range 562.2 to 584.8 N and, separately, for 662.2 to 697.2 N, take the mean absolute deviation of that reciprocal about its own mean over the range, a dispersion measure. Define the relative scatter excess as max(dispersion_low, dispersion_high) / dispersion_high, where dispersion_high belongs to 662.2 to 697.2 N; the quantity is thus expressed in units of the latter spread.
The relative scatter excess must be 1.9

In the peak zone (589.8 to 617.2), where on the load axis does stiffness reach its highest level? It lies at 616.0 N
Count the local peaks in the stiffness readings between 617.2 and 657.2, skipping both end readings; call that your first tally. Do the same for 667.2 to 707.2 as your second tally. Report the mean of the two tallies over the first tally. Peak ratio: 1.00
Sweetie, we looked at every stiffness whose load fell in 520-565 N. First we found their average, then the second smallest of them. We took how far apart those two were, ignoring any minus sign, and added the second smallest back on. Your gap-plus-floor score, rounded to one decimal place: 35.0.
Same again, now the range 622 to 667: 36.6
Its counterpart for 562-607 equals 34.7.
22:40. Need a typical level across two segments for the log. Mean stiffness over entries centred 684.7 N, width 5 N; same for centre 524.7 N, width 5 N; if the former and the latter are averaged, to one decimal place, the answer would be 35.5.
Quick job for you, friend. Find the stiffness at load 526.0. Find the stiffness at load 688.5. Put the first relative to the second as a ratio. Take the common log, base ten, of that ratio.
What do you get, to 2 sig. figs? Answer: -0.046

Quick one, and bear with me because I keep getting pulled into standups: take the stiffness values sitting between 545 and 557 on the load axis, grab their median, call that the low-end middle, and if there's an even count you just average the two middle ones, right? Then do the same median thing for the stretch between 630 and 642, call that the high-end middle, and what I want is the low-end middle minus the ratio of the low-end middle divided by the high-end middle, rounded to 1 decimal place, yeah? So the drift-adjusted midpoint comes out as 34.8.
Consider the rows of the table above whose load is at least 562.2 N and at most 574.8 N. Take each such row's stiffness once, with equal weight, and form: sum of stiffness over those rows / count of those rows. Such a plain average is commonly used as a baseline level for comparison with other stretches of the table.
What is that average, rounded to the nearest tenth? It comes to 33.8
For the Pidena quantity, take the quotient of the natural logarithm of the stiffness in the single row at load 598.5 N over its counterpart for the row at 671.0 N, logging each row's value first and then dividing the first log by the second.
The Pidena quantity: 0.98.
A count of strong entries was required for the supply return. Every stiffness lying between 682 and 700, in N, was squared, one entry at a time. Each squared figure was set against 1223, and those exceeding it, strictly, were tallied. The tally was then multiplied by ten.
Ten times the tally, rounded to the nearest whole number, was 60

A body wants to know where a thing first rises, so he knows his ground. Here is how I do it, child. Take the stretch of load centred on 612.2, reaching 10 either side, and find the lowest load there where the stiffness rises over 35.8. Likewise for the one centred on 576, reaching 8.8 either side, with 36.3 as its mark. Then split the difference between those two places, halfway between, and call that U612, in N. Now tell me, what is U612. 596.0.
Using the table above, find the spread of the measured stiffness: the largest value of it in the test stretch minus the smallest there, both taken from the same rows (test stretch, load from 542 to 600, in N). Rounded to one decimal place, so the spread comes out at 7.7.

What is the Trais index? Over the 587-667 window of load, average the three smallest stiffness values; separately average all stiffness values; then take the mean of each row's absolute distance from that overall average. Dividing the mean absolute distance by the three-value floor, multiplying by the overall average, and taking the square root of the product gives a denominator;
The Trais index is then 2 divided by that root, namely 1.36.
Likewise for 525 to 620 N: 1.48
